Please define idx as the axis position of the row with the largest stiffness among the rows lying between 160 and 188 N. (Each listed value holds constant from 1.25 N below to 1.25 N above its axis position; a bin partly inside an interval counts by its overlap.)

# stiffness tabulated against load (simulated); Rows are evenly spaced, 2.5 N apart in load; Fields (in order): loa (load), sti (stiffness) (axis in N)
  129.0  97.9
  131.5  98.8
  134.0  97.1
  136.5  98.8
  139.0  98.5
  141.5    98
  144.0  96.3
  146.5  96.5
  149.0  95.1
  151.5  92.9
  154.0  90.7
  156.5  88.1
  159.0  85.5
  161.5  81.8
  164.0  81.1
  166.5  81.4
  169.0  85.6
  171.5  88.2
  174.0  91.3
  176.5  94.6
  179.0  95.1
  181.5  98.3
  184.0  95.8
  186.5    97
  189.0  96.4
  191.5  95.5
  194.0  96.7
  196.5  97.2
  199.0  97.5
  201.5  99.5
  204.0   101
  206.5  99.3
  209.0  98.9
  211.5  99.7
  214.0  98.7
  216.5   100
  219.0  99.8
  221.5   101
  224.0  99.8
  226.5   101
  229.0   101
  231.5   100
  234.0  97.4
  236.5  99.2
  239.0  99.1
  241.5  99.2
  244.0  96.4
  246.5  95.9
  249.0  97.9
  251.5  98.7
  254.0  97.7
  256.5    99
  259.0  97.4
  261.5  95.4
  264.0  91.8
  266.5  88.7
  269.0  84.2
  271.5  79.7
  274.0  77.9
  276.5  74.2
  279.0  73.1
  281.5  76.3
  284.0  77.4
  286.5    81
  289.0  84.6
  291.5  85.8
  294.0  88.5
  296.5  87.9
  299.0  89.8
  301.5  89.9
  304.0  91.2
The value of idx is 181.5 N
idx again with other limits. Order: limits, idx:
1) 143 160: 146.5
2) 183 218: 204.0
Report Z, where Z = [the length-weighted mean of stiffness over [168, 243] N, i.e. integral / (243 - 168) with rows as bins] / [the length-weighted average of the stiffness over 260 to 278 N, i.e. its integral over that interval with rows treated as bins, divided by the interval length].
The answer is 1.15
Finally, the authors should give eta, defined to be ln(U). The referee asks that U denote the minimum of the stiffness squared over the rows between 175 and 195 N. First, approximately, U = 8949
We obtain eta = 9.10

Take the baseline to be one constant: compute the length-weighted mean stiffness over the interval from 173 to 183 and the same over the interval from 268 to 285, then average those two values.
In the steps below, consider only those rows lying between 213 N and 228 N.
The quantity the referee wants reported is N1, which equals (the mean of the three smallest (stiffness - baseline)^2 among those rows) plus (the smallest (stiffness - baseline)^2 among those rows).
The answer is 332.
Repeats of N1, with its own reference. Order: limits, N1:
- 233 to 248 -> 202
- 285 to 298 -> 2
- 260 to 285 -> 18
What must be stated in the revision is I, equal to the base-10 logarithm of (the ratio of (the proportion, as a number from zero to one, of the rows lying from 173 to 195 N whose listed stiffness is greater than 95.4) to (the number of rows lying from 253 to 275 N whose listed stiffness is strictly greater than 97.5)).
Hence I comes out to -0.5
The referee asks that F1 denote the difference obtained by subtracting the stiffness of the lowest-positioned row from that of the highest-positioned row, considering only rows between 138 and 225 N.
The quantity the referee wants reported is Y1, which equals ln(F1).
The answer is 0.3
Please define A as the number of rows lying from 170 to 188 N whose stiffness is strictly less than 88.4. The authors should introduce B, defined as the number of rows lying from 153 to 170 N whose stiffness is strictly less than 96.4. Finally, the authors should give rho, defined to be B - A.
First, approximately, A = 1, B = 7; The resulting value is 6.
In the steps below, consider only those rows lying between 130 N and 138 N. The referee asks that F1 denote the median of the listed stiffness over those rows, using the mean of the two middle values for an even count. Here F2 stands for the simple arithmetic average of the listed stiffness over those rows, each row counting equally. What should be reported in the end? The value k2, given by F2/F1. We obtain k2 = 0.994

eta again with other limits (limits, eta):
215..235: 9.16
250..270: 8.87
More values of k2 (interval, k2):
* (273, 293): 1.015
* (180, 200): 0.999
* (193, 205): 1.009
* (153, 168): 1.013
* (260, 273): 0.992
